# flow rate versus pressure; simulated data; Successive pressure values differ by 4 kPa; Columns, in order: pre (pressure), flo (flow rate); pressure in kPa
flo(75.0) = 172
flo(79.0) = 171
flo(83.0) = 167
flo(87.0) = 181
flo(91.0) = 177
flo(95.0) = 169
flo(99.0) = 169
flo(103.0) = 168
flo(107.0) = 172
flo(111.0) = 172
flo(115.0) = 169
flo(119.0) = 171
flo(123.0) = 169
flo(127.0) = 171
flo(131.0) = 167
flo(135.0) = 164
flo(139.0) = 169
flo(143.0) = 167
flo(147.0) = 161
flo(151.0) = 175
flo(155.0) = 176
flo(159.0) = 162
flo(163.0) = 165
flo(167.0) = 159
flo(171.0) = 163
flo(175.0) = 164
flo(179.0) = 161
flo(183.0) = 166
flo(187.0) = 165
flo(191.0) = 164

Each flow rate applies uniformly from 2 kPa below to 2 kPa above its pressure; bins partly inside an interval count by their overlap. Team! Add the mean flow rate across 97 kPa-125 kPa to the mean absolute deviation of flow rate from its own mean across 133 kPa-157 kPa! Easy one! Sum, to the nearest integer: 175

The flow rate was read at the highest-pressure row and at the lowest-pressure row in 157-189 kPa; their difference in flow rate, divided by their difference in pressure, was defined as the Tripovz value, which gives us 0.11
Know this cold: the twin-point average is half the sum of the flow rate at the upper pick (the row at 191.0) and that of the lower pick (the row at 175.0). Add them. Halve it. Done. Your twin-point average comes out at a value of 164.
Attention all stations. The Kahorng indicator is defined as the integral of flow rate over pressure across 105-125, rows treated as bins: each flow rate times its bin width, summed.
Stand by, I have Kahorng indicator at 3412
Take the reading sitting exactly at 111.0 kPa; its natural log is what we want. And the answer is 5.15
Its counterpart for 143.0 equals 5.12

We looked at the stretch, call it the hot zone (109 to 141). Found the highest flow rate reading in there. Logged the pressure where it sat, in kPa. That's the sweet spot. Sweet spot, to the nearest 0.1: 111.0 kPa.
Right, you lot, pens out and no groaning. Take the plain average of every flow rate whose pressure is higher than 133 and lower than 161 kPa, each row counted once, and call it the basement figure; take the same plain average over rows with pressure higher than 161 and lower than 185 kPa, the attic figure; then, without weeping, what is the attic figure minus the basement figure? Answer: -4.7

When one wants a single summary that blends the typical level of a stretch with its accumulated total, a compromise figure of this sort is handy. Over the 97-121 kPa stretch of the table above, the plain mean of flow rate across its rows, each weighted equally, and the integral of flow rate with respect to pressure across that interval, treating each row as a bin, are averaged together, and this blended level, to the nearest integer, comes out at 2127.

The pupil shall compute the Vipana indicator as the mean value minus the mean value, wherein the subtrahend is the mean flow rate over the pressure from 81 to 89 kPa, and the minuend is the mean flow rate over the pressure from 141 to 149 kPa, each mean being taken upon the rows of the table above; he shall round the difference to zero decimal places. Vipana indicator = -10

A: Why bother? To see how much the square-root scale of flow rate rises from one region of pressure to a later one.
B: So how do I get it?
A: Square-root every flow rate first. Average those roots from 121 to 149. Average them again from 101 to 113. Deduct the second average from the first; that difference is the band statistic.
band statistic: -0.15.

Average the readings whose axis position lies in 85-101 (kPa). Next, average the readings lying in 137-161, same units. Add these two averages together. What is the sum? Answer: 342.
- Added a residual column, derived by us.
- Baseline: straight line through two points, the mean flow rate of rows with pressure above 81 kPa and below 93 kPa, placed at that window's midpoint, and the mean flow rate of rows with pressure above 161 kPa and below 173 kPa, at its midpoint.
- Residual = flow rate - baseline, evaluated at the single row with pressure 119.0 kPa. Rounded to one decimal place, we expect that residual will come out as 1.1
